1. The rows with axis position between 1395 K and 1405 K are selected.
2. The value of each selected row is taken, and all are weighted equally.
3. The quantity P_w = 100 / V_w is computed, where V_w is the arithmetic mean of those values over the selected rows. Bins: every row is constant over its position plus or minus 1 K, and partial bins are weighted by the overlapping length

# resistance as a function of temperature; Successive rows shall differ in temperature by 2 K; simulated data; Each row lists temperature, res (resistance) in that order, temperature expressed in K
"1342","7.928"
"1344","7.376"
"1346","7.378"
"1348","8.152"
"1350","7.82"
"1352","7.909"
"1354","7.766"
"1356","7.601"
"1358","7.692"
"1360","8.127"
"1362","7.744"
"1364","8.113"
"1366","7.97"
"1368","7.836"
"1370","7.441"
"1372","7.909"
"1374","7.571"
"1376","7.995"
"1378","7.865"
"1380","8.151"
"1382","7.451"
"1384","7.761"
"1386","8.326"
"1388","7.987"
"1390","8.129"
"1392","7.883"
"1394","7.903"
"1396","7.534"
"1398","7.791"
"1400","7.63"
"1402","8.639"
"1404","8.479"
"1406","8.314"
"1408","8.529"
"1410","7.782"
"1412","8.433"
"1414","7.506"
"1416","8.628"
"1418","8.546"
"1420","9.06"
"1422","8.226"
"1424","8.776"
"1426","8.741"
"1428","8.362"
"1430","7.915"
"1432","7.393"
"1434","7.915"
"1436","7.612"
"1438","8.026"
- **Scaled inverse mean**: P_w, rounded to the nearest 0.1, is 12.5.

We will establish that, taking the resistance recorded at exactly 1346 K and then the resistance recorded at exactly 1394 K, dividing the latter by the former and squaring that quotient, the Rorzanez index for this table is 1.15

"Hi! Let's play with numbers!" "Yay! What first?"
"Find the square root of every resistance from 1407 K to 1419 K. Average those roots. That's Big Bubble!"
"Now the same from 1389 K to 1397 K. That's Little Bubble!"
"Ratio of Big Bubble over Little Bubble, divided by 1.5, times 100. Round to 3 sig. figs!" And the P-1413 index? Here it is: 68.2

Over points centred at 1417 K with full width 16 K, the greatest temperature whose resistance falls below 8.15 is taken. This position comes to 1414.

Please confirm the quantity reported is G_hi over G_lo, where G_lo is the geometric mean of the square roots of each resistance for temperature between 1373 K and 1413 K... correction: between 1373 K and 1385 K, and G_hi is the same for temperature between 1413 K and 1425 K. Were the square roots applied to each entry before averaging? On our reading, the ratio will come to 1.04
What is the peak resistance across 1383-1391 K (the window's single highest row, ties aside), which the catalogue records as 8.326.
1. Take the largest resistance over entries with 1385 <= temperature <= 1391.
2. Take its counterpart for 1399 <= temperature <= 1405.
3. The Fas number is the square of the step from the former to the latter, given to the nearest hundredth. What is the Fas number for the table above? 0.10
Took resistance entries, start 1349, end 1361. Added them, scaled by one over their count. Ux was 7.82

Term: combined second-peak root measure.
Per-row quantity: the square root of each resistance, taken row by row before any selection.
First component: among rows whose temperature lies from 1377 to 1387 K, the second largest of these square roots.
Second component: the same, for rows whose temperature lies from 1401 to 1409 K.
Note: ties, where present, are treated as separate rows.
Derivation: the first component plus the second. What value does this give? 5.775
